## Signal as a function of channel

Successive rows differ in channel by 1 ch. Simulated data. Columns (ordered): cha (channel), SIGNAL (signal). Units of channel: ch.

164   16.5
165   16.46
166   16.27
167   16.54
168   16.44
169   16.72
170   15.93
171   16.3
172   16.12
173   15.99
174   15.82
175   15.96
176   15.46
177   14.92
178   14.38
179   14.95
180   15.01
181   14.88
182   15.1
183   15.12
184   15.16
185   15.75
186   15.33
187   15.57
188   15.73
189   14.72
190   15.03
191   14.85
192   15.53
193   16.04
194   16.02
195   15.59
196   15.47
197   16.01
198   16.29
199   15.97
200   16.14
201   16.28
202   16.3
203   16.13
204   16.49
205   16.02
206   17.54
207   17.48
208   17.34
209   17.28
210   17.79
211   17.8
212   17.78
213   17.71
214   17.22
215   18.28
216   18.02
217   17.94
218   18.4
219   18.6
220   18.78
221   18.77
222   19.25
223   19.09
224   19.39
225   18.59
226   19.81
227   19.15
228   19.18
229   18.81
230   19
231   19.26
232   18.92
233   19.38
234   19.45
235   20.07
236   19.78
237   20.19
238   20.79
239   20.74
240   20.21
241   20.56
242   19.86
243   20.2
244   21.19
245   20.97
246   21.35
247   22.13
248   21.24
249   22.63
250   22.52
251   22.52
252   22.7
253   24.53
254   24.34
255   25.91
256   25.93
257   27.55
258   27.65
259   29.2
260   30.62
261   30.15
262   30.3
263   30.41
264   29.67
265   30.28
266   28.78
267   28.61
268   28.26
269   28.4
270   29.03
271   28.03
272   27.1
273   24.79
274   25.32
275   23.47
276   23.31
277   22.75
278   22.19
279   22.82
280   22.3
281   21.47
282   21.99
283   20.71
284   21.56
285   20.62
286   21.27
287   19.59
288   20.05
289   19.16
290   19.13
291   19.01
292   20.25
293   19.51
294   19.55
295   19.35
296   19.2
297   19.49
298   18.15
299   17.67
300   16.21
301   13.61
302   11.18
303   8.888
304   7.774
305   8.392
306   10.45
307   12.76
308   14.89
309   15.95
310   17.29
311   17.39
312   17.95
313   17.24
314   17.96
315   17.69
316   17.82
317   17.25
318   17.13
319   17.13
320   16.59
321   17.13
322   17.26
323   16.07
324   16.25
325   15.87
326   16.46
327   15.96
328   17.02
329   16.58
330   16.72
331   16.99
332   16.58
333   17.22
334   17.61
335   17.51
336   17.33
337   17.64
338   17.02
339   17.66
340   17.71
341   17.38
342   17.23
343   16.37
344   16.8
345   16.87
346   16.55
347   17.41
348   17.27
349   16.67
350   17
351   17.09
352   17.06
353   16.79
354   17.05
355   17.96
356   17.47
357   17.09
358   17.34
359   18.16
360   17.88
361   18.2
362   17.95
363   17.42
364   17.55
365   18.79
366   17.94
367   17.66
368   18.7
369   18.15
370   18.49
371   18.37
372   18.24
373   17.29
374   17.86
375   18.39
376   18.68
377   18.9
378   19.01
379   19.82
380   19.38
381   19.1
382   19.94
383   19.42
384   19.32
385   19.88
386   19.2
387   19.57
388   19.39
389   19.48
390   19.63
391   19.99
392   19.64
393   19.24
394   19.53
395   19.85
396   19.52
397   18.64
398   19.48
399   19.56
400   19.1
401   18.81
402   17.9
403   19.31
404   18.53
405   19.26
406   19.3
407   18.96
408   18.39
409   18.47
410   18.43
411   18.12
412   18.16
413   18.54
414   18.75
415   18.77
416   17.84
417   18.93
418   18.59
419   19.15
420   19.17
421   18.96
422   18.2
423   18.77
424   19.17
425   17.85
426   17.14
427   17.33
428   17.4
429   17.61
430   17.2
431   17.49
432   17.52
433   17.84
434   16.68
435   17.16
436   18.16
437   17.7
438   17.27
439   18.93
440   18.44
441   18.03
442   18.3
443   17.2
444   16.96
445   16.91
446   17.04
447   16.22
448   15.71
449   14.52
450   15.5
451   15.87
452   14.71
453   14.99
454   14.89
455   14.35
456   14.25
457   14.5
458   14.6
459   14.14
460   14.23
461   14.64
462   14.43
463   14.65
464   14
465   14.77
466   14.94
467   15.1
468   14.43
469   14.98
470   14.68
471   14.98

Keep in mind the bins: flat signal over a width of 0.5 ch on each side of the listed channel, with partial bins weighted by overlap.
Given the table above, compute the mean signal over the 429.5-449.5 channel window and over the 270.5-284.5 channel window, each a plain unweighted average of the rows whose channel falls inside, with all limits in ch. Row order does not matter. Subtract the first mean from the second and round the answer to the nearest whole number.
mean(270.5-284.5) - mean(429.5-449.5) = 6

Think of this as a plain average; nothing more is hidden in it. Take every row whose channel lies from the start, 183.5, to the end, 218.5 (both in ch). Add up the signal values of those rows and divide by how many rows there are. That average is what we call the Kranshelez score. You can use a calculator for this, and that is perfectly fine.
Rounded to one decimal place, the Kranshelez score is 16.5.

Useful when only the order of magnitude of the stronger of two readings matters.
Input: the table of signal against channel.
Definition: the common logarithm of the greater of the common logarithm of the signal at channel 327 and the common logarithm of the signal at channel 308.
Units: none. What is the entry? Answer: 0.080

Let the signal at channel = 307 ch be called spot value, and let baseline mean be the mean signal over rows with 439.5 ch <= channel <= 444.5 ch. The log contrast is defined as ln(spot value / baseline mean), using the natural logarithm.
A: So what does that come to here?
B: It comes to -0.33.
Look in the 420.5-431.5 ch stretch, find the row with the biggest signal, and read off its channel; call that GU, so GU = 424 ch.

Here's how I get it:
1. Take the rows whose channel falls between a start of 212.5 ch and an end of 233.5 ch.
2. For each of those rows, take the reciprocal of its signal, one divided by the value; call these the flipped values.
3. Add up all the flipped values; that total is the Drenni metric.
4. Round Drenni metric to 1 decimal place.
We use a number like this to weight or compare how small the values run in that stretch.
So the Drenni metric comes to 1.1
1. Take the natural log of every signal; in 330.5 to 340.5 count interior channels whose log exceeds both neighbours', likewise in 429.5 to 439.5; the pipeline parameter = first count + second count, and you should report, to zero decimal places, 4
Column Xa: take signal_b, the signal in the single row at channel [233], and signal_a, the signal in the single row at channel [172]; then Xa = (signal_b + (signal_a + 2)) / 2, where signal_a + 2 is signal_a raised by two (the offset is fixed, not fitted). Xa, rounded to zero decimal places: 19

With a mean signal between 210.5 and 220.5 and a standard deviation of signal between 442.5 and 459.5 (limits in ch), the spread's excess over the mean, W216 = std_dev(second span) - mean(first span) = -17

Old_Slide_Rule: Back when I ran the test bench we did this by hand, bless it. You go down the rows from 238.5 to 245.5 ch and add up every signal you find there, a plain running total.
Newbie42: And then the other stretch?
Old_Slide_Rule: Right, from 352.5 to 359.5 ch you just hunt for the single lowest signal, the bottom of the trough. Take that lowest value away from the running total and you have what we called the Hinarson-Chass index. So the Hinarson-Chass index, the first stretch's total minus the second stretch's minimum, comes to 127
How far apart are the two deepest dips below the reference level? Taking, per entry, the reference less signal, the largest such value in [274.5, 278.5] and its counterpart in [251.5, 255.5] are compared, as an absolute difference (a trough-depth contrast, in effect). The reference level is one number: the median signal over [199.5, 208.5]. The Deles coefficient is 1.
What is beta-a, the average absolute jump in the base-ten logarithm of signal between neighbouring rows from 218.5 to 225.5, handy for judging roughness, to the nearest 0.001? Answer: 0.007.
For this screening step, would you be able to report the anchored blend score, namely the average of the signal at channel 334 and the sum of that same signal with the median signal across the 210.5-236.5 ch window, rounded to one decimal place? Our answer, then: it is 27.0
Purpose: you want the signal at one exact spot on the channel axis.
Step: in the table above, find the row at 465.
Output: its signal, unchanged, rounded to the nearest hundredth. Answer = 14.77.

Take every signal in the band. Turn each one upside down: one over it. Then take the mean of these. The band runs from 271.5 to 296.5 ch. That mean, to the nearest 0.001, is 0.047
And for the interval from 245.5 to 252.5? 0.045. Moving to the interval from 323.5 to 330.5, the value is 0.061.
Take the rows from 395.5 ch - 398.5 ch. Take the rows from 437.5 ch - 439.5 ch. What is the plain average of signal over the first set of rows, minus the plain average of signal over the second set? 1.1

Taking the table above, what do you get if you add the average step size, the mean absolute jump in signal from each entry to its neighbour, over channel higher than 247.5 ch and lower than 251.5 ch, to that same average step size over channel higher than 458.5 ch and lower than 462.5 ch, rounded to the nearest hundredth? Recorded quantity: 0.74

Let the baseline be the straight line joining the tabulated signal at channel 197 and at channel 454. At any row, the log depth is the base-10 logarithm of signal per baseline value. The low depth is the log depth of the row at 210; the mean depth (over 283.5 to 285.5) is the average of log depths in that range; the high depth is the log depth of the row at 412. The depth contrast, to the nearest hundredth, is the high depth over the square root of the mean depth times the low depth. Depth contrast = 1.03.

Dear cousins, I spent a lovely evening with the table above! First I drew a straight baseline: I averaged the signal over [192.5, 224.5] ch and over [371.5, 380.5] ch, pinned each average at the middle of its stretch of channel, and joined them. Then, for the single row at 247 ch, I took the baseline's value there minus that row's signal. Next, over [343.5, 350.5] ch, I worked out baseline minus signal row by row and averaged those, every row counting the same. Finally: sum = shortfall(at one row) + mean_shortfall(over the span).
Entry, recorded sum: -3.1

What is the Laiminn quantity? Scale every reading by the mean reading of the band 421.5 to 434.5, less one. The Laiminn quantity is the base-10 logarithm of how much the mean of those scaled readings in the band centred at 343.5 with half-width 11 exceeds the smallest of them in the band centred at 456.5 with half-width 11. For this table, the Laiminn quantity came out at -0.75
